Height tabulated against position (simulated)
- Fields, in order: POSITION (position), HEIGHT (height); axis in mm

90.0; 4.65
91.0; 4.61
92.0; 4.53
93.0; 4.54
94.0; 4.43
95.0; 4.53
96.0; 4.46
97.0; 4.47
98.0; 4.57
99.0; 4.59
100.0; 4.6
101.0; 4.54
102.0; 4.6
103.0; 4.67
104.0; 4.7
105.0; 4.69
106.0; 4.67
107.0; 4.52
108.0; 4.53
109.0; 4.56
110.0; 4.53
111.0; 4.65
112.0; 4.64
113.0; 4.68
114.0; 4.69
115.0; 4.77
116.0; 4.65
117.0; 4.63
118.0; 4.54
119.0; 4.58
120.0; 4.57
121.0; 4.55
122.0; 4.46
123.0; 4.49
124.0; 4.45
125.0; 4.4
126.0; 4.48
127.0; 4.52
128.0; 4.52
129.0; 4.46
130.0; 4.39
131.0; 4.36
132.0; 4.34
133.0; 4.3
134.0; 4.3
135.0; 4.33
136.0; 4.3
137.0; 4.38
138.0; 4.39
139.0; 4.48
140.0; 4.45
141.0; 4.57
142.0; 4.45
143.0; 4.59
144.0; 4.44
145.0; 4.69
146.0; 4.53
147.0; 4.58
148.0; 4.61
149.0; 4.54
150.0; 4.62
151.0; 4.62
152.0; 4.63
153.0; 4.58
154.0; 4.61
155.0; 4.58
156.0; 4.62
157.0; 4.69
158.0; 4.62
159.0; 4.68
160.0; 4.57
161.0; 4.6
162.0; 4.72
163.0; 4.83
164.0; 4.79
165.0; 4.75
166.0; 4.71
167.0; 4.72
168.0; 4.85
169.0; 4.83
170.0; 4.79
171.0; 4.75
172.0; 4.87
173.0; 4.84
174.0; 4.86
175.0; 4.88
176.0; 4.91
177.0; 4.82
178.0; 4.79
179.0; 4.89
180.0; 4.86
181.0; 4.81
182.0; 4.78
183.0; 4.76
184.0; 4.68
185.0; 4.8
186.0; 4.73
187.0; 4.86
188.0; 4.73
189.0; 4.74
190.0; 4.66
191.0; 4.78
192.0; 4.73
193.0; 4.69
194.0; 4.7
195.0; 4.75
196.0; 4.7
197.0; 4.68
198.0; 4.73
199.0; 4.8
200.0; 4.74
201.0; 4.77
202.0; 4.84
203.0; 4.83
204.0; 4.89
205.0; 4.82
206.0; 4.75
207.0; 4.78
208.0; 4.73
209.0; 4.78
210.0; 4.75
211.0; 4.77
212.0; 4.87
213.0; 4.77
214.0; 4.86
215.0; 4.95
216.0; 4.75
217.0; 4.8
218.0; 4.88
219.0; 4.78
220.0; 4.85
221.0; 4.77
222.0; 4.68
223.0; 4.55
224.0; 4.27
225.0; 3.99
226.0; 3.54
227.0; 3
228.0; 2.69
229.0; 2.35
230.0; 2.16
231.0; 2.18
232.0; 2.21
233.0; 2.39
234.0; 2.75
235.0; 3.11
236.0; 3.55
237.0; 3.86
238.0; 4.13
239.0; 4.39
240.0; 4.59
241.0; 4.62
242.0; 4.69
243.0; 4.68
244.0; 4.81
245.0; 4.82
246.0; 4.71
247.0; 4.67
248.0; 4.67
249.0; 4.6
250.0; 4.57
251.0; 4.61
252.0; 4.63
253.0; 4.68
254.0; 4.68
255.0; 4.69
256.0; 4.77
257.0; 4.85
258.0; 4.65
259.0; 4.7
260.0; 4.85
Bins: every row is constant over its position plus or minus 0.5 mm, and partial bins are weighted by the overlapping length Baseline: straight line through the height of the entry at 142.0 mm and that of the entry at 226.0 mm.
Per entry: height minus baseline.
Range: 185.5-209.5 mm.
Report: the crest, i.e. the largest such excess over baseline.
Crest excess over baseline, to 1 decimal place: 1.1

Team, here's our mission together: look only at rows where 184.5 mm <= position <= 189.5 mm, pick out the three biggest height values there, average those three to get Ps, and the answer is 4.8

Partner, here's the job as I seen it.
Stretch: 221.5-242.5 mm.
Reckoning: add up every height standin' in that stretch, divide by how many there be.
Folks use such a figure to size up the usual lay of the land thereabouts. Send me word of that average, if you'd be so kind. 3.5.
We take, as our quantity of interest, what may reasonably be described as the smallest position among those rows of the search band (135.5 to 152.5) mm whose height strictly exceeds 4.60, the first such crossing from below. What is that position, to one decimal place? 145.0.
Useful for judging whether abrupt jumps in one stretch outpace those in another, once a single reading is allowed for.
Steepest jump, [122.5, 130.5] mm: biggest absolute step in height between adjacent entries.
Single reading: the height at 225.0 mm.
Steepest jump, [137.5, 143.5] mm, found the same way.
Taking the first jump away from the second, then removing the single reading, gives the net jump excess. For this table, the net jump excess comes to -3.9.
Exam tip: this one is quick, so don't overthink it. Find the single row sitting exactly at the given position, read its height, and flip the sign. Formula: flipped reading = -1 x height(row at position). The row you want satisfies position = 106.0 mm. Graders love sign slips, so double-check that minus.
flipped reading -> -4.67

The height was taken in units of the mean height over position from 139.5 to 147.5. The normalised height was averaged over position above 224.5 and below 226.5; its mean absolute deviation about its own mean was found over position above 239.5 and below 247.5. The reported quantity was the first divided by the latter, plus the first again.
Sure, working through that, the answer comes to 63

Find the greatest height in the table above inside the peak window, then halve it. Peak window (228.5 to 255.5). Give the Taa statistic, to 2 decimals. 2.41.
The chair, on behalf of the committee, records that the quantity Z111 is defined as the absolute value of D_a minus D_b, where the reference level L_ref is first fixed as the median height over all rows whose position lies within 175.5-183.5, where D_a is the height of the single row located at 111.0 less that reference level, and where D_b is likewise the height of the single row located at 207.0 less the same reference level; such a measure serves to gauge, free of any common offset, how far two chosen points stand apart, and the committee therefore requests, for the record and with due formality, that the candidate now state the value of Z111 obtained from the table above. 0.13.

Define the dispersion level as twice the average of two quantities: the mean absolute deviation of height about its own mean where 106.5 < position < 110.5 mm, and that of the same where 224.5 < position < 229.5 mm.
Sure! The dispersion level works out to 0.53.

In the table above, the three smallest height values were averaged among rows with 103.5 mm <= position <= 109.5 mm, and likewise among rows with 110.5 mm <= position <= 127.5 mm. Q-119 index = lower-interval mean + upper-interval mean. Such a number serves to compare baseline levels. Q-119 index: 9.0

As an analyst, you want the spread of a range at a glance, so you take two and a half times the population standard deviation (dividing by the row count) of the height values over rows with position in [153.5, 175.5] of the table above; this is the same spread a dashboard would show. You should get 0.25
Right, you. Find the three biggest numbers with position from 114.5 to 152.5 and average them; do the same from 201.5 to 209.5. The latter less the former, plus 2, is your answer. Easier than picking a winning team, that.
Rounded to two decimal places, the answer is 2.15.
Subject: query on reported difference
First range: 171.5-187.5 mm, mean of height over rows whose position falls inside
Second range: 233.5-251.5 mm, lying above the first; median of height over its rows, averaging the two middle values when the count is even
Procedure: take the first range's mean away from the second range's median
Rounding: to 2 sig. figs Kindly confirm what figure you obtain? -0.22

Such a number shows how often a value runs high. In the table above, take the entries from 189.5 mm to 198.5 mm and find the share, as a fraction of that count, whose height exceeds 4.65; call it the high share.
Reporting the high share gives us 1.0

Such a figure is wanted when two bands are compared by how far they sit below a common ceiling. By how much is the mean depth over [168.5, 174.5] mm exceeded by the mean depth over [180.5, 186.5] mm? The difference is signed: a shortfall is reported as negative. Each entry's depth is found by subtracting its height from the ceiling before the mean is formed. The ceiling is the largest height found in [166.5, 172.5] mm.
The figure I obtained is 0.06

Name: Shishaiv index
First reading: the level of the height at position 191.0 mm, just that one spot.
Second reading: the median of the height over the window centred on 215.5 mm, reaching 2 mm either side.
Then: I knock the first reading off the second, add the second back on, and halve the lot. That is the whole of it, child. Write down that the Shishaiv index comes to 2.44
